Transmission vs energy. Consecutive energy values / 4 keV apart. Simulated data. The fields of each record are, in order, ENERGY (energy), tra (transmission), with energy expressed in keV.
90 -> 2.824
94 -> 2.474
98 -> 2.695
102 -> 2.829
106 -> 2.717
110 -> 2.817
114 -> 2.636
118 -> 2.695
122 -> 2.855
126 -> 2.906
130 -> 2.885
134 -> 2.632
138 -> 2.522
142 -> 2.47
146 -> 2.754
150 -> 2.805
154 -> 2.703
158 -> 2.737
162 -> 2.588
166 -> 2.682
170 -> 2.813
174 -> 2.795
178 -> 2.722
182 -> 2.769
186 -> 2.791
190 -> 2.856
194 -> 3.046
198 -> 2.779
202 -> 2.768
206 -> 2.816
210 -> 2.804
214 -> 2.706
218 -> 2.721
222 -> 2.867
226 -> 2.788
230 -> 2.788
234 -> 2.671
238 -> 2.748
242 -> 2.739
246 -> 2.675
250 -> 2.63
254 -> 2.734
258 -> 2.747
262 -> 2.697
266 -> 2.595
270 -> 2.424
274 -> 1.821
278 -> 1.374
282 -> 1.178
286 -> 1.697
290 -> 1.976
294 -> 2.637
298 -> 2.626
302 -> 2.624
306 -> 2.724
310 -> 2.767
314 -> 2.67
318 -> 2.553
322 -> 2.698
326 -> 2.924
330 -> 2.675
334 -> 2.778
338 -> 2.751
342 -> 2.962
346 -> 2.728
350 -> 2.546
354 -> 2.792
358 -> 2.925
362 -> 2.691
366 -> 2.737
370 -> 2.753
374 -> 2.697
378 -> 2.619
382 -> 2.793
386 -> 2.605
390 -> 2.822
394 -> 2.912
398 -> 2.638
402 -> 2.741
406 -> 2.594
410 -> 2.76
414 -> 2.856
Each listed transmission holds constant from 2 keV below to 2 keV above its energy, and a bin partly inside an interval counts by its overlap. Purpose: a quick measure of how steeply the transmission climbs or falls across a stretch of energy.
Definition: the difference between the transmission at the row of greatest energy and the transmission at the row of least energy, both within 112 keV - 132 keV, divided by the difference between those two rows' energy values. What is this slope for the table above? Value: 0.016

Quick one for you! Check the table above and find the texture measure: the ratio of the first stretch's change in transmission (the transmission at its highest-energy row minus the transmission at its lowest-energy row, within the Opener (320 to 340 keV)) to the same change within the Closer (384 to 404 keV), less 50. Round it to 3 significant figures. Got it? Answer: -49.6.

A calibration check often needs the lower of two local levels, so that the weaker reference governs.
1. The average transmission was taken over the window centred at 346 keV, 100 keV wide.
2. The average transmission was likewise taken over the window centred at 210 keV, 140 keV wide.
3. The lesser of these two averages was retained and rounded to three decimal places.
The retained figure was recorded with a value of 2.669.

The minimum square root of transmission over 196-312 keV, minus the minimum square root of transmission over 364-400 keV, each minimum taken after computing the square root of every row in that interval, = -0.53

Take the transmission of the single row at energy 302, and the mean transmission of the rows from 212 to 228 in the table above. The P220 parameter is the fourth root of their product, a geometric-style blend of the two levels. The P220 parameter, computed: 1.64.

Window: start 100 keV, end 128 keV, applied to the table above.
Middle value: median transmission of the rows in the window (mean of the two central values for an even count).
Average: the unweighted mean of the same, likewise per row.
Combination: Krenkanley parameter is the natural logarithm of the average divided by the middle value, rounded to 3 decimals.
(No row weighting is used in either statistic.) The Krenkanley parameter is -0.013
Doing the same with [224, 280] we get -0.060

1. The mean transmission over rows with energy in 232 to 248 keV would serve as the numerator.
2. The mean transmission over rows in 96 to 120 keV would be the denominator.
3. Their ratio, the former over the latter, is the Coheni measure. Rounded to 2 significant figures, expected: 0.99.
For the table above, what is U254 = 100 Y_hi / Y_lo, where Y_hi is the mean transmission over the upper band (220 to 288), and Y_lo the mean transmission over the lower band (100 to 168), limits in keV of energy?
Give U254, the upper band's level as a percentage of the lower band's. 89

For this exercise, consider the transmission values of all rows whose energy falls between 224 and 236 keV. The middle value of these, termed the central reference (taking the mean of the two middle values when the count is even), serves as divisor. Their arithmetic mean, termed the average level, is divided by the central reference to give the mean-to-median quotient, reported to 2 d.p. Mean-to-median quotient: 0.99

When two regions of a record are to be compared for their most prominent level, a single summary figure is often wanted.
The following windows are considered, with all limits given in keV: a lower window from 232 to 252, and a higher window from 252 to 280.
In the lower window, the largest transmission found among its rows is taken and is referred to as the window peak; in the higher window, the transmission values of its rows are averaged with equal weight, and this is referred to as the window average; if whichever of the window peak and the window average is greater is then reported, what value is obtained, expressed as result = 2.75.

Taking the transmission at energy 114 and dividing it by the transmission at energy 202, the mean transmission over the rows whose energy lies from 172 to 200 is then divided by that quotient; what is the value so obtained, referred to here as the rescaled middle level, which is 2.96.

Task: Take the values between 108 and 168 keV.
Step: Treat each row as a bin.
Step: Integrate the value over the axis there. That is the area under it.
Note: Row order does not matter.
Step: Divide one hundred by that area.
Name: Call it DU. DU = 0.61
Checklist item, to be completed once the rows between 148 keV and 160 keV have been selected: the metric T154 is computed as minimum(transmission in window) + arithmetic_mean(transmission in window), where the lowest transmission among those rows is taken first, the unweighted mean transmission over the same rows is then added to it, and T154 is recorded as 5.45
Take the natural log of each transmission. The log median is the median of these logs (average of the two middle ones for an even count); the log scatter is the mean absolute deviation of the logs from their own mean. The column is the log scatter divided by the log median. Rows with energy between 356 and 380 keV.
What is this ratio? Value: 0.025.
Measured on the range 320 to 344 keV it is 0.034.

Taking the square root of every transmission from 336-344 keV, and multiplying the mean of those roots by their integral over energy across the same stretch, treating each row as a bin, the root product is 23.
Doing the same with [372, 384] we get 32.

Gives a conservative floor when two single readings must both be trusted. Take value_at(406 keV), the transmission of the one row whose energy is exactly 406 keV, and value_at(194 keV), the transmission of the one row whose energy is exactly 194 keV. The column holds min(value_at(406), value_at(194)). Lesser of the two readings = 2.59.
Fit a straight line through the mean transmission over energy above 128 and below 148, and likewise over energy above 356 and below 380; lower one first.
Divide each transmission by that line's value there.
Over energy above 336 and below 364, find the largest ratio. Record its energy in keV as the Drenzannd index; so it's 342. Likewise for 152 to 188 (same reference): 170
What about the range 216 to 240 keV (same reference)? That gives 222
